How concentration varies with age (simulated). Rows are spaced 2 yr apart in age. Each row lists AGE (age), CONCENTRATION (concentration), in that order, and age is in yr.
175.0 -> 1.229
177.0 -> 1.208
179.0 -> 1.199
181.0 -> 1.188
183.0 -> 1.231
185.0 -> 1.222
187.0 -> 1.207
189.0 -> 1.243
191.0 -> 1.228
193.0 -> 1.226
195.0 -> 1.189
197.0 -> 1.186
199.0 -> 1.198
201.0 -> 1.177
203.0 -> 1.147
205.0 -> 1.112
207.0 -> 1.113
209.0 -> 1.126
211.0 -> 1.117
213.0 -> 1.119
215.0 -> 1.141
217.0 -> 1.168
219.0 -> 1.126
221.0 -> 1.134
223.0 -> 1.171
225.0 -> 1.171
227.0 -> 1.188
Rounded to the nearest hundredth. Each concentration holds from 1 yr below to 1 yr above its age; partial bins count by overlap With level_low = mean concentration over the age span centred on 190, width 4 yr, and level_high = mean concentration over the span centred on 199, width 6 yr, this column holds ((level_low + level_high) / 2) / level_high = 1.02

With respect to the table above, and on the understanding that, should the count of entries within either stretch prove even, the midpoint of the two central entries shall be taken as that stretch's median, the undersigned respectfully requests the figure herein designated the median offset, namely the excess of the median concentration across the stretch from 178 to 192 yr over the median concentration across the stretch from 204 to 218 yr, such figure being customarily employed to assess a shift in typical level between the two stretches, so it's 0.10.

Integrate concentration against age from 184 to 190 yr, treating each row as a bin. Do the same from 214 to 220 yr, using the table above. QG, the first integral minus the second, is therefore 0.47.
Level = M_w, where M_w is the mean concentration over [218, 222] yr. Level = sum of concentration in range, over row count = 1.13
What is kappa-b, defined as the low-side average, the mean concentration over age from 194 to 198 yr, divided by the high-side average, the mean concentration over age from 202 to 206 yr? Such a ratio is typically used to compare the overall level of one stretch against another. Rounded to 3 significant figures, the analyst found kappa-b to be 1.05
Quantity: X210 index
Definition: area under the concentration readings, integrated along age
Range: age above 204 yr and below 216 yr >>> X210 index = 13.5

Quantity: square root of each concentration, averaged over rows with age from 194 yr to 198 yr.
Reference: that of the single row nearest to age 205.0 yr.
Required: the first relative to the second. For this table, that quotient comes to 1.03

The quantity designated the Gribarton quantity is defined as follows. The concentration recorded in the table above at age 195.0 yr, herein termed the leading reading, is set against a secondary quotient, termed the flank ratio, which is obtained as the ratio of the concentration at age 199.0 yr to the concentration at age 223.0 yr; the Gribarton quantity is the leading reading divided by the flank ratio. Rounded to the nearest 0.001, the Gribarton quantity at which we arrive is 1.162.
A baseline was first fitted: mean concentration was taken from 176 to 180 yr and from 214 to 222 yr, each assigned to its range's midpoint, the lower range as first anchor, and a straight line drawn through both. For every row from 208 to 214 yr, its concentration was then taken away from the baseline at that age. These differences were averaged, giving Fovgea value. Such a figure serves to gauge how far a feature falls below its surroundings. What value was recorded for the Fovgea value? 0.032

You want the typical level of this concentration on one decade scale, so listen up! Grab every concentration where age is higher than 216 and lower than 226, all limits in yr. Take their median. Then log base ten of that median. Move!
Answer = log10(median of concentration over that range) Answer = 0.067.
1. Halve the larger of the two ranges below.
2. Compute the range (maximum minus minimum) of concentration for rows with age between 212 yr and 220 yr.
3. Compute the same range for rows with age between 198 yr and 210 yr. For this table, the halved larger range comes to 0.043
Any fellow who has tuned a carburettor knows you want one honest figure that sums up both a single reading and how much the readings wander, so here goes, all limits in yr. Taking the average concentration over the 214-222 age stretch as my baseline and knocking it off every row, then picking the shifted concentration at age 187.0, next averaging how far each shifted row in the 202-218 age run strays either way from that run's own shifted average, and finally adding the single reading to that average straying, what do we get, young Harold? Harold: 0.081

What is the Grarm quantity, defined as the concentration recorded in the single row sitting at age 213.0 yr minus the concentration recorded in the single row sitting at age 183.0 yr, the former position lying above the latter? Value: -0.11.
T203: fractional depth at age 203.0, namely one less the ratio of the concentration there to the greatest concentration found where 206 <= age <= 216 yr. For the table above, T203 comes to -0.01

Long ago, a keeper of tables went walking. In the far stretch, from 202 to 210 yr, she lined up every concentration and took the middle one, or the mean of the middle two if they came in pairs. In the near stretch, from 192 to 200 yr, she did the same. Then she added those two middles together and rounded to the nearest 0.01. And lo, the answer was 2.31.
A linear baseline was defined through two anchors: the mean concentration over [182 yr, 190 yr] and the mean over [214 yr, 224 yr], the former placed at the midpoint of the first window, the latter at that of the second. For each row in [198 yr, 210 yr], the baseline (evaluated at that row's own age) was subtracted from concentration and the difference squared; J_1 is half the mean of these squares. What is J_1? 0.0010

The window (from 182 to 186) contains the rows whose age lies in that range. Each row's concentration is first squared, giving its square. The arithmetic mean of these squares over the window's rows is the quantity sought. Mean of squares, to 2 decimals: 1.50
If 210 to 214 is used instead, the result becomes 1.25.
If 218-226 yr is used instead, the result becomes 1.32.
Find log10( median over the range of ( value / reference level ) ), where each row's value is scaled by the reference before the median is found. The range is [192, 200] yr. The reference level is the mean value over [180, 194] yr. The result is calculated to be -0.010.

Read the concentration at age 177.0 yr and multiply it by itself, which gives 1.46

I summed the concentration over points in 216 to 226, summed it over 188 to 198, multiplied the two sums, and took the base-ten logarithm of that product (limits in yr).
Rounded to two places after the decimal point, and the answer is 1.54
